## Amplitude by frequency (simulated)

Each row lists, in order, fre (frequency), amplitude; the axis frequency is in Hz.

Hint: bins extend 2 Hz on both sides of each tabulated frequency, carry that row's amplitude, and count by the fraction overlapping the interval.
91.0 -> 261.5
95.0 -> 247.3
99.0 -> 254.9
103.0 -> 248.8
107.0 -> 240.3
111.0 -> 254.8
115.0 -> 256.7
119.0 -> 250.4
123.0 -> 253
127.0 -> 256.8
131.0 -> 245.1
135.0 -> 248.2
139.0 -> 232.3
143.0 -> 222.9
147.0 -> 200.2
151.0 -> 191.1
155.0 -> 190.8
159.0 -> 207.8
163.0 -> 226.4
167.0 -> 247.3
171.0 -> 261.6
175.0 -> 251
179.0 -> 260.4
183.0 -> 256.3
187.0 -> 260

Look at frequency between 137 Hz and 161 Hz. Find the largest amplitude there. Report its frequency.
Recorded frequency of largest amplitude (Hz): 139.0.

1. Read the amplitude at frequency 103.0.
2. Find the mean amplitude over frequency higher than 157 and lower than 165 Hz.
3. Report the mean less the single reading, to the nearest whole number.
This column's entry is -32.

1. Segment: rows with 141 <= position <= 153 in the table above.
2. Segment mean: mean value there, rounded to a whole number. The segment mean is 205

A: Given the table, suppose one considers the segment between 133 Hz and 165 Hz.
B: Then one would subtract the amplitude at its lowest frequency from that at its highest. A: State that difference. -22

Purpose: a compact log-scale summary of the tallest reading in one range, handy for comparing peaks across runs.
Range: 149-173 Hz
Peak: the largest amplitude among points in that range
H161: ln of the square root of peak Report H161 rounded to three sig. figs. 2.78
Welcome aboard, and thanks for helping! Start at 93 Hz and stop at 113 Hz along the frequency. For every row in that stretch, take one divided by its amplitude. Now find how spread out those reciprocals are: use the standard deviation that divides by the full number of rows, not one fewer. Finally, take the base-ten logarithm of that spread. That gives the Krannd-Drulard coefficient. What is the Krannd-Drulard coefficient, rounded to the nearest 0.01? -4.05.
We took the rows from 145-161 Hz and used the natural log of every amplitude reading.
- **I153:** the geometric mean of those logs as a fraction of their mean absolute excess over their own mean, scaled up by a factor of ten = 1603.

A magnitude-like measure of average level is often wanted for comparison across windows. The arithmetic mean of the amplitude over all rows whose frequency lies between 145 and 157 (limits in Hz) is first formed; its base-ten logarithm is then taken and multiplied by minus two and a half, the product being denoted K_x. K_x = -5.72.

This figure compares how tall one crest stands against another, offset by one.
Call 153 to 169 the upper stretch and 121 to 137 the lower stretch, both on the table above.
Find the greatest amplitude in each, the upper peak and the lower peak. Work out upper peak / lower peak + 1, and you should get 1.96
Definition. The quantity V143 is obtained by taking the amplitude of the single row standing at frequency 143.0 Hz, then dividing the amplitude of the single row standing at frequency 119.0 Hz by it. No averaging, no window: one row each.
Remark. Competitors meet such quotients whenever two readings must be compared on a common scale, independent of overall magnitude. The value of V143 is 1.12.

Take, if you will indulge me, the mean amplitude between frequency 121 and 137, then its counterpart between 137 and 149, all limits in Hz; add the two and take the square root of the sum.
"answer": 21.7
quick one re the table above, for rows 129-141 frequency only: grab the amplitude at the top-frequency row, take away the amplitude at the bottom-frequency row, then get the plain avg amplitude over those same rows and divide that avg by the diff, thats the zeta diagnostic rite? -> -19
